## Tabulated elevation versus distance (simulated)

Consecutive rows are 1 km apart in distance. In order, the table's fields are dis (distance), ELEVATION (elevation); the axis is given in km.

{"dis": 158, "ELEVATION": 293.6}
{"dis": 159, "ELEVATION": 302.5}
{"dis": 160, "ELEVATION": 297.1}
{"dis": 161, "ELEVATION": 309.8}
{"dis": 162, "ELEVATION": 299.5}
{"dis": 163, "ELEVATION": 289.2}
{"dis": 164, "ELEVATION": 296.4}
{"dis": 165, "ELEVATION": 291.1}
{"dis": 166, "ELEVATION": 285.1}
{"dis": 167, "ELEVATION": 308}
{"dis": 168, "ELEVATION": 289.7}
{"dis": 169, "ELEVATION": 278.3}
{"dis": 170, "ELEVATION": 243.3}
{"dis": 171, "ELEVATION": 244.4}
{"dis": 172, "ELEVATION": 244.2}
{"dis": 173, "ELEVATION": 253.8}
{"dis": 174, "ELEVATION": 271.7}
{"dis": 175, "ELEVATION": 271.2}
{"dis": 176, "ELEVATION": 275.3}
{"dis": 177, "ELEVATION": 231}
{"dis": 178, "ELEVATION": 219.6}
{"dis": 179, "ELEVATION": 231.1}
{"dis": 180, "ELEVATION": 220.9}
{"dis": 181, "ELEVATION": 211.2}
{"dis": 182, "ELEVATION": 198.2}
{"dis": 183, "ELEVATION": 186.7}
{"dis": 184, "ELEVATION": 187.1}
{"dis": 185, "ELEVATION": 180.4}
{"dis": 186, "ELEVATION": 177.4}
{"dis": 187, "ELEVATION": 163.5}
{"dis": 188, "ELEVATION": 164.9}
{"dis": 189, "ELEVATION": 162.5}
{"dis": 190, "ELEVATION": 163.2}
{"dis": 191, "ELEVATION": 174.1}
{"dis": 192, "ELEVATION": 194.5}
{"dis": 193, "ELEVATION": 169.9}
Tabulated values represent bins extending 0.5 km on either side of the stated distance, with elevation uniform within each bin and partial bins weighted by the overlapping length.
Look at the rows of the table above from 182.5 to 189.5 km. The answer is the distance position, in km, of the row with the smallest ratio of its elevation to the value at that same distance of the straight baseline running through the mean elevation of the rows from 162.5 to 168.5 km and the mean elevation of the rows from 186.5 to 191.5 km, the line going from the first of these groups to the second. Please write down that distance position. 187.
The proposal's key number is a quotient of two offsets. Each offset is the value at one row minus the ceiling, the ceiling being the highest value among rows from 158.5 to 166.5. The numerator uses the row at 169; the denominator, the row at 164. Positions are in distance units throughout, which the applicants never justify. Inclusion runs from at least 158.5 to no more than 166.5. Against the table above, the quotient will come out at 2.4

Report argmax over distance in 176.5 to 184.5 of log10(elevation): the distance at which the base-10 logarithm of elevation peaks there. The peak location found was 179 km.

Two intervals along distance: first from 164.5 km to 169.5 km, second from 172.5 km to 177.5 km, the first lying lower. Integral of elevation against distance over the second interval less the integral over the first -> -149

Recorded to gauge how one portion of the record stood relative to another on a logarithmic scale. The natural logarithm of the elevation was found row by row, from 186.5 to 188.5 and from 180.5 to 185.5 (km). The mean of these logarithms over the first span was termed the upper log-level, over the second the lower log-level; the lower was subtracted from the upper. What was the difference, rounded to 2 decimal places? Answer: -0.16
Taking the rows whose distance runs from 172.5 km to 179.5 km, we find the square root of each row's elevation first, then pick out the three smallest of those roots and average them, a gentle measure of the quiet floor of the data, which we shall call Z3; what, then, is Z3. 15.1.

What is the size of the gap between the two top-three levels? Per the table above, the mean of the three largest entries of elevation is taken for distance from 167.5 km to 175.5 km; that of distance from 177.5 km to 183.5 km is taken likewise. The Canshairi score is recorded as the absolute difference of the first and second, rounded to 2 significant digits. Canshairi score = 56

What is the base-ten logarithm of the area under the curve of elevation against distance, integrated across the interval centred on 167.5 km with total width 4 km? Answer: 3.06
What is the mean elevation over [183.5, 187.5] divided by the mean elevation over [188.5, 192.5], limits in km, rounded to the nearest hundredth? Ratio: 1.02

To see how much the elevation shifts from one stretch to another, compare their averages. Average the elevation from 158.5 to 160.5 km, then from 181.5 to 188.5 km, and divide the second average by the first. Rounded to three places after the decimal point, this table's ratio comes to 0.600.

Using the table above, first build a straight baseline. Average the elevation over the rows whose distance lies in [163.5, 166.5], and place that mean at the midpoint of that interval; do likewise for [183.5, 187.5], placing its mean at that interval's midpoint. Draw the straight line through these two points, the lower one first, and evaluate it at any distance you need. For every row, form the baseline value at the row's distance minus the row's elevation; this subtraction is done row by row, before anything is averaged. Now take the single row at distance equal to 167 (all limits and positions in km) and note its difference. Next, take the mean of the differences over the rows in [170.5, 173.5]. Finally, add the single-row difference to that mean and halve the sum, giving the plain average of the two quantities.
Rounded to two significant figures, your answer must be -12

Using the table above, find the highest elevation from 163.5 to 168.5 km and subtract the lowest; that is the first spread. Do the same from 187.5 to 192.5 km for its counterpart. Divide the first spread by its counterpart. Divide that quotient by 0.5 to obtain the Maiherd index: 1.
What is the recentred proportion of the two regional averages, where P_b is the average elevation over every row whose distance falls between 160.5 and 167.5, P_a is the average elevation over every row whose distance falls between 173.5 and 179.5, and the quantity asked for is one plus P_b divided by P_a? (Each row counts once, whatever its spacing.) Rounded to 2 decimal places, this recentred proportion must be 2.19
